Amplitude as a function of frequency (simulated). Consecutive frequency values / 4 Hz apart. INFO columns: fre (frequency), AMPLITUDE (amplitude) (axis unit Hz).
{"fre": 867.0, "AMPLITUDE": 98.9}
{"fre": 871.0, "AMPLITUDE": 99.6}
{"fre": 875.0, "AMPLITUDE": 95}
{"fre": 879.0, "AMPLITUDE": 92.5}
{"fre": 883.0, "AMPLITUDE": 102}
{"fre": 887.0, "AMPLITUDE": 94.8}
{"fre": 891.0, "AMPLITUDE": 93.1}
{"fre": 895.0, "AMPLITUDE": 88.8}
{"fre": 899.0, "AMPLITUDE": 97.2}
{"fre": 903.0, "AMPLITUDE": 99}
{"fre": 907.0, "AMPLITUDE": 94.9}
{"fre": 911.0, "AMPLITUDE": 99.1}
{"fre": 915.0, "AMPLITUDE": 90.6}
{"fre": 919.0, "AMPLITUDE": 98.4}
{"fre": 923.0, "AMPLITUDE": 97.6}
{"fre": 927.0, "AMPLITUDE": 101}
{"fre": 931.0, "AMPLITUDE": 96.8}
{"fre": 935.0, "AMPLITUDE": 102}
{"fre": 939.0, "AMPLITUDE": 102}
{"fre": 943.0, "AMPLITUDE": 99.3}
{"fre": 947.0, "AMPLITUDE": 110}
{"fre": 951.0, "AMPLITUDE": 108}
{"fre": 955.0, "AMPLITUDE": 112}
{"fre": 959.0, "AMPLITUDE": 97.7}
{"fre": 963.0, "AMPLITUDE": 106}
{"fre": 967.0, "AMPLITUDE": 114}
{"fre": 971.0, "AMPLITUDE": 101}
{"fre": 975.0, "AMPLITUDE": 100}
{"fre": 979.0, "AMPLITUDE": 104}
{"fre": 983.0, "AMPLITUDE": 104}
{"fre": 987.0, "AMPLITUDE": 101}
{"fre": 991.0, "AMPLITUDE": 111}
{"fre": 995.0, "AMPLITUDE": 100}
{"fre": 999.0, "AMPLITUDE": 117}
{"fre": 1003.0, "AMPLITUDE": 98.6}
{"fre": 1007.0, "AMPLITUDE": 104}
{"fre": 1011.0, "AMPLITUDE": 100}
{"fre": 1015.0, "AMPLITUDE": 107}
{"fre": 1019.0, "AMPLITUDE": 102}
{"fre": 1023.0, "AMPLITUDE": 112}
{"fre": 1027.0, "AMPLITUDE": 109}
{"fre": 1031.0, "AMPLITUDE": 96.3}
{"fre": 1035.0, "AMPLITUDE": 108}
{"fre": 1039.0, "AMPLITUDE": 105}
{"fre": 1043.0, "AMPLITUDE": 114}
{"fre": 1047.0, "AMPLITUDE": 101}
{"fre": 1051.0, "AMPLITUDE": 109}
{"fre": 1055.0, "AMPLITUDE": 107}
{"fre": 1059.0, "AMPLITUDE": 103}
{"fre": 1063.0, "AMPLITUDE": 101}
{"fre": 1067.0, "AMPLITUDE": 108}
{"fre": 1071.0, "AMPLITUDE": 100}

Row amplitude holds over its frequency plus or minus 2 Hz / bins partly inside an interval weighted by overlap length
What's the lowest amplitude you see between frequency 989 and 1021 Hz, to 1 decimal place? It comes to 98.6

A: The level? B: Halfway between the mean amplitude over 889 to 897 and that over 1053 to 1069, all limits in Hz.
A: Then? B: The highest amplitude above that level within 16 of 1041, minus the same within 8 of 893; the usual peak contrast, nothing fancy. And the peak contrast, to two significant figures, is 17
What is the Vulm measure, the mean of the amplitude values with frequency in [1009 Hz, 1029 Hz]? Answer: 106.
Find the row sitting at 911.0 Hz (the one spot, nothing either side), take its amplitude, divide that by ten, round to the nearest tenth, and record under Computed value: 9.9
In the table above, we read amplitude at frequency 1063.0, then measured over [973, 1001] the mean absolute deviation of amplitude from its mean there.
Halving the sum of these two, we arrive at 53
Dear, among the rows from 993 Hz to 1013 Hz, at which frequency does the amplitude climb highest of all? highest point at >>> 999.0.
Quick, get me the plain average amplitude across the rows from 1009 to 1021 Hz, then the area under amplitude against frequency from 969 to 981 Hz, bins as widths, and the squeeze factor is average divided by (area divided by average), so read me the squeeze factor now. 8.70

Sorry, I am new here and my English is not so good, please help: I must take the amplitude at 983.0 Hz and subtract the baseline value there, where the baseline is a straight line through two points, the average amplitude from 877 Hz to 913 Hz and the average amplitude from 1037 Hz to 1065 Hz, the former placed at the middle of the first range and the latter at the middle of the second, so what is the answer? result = 2.6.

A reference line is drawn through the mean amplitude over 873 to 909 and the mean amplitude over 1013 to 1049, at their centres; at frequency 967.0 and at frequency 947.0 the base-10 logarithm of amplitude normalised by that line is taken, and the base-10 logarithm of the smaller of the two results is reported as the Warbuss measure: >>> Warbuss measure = -1.4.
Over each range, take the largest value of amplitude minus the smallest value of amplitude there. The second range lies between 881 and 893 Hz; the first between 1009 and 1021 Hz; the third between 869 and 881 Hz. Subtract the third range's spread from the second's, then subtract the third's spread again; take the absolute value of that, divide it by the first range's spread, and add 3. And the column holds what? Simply 3.8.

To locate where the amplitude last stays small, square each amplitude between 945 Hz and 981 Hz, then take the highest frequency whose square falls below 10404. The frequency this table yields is 975.0 Hz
